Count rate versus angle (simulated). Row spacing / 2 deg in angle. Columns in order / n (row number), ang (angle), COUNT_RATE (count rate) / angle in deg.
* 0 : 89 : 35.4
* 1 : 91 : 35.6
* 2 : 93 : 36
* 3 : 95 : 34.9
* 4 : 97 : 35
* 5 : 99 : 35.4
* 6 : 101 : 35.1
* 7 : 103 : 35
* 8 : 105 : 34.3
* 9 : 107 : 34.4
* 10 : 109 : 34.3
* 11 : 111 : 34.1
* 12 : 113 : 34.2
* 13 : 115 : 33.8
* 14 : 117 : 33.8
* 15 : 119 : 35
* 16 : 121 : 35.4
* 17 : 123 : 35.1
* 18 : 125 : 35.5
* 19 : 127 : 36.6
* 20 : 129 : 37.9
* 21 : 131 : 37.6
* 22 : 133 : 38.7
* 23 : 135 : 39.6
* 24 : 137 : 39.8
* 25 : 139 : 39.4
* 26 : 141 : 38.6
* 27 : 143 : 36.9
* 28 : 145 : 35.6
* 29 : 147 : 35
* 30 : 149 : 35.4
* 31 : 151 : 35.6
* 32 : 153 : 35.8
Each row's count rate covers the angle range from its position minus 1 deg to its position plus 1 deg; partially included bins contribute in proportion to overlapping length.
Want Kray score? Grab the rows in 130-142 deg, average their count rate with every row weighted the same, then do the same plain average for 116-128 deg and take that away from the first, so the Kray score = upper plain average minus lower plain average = 3.7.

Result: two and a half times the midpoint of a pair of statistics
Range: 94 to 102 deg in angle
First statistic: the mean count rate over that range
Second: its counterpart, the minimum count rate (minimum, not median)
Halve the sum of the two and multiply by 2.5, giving 87.5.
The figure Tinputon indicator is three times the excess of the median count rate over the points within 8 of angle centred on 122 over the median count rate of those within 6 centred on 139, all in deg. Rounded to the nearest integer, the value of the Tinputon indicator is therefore -12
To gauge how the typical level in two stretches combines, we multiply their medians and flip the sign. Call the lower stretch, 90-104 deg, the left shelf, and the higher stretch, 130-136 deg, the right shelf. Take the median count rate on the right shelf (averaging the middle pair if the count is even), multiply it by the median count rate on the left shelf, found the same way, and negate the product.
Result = -1358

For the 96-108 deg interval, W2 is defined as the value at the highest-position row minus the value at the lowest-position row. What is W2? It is -0.6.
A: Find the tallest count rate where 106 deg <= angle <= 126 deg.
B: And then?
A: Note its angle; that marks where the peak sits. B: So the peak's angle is 125 deg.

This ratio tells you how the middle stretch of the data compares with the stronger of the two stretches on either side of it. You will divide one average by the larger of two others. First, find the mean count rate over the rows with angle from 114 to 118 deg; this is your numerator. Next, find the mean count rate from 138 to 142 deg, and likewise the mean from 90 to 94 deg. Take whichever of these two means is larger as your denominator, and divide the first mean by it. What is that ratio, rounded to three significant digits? 0.867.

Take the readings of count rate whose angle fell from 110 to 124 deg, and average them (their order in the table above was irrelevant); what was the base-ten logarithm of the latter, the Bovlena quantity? 1.54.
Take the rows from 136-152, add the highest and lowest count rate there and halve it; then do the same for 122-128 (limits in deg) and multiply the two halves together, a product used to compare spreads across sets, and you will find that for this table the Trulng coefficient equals 1341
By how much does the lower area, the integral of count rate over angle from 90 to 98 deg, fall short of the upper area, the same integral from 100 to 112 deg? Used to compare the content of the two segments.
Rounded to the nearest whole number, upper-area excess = 131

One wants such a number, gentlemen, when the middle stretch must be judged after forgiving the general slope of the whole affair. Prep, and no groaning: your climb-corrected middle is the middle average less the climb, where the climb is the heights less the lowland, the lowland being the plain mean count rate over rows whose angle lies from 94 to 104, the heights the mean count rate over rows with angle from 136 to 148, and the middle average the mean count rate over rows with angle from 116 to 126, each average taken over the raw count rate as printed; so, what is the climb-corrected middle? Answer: 32.5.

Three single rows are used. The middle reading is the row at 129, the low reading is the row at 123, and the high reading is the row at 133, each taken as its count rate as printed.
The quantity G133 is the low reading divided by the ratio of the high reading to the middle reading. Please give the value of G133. 34.4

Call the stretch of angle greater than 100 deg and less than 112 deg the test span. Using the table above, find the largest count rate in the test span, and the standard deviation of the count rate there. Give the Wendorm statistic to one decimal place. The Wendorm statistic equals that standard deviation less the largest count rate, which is -34.7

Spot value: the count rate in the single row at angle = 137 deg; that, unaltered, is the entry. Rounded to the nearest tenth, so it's 39.8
